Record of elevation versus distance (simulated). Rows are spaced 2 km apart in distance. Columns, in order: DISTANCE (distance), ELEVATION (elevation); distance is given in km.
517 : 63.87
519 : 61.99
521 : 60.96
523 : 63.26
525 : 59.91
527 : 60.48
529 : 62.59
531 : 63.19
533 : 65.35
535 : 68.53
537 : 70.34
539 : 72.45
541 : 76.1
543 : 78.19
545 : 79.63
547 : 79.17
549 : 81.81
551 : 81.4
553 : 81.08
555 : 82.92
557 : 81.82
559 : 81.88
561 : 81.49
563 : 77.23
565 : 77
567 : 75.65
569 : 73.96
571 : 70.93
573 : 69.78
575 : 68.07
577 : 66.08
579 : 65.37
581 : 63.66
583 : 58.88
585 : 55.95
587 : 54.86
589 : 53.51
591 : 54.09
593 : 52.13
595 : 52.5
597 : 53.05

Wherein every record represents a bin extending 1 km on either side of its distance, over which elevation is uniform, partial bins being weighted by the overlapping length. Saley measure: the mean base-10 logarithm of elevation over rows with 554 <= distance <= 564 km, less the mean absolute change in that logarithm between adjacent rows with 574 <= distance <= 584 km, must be 1.89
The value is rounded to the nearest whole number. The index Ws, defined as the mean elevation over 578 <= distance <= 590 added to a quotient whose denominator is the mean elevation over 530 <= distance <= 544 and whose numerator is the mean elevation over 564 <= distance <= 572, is 60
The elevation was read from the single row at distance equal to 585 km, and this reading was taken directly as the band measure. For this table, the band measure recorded 55.95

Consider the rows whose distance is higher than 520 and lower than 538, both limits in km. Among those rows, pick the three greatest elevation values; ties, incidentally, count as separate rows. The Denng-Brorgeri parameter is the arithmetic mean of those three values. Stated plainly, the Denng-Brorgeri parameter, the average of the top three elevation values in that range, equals 68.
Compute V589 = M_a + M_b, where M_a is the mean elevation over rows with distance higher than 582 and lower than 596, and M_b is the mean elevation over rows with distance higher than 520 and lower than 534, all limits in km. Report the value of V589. 117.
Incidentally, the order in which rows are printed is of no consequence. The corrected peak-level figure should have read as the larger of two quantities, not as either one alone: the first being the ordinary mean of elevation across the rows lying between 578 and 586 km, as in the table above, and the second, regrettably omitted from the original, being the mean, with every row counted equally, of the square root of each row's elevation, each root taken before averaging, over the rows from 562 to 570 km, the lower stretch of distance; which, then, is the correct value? 61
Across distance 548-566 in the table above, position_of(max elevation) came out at 555 km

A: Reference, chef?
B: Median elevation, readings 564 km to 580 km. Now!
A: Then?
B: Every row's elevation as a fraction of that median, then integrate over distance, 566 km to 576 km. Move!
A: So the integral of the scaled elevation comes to 10.2 km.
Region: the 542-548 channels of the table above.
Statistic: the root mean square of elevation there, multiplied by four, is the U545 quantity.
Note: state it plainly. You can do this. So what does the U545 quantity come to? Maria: 316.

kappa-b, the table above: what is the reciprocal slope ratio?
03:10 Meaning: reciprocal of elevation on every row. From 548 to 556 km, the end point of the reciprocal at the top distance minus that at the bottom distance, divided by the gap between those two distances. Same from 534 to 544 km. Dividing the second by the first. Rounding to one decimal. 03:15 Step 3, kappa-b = 8.3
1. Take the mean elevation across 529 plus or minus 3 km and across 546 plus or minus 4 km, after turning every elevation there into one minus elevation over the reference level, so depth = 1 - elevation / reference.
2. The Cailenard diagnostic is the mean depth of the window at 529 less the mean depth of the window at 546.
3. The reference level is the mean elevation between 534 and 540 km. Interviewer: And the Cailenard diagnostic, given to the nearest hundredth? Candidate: 0.25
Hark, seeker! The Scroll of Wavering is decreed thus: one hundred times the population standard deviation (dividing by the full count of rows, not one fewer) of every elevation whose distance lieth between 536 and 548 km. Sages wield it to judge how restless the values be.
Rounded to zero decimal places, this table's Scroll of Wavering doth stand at 348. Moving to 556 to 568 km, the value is 260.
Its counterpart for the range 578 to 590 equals 444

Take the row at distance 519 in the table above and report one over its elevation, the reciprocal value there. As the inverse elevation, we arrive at 0.016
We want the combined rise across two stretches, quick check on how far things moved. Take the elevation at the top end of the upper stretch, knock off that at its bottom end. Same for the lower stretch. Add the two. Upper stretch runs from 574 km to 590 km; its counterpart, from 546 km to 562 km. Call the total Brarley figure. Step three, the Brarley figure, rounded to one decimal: -12.2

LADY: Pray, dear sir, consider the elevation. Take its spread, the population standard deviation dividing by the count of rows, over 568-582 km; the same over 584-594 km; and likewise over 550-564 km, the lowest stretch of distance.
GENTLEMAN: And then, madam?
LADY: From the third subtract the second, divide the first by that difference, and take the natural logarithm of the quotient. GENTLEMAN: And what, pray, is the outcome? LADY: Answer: 2.1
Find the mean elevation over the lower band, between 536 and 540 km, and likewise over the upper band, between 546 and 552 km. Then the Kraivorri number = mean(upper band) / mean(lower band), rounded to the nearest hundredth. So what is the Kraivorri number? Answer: 1.13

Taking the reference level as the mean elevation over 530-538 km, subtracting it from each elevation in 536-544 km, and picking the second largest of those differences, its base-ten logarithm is 1.0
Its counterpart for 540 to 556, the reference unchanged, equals 1.2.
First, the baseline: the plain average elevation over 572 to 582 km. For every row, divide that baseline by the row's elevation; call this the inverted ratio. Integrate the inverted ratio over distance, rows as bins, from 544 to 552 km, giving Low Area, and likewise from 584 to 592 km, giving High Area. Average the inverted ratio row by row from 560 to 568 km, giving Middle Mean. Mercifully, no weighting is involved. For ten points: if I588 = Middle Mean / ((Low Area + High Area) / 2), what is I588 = 0.105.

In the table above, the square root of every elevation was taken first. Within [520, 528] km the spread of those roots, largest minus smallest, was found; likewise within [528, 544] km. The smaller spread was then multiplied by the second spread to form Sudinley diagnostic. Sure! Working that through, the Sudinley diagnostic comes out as 0.20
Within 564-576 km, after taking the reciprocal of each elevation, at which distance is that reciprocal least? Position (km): 565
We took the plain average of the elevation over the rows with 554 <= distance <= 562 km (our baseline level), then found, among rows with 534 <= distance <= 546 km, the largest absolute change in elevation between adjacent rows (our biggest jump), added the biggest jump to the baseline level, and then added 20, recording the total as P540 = 106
